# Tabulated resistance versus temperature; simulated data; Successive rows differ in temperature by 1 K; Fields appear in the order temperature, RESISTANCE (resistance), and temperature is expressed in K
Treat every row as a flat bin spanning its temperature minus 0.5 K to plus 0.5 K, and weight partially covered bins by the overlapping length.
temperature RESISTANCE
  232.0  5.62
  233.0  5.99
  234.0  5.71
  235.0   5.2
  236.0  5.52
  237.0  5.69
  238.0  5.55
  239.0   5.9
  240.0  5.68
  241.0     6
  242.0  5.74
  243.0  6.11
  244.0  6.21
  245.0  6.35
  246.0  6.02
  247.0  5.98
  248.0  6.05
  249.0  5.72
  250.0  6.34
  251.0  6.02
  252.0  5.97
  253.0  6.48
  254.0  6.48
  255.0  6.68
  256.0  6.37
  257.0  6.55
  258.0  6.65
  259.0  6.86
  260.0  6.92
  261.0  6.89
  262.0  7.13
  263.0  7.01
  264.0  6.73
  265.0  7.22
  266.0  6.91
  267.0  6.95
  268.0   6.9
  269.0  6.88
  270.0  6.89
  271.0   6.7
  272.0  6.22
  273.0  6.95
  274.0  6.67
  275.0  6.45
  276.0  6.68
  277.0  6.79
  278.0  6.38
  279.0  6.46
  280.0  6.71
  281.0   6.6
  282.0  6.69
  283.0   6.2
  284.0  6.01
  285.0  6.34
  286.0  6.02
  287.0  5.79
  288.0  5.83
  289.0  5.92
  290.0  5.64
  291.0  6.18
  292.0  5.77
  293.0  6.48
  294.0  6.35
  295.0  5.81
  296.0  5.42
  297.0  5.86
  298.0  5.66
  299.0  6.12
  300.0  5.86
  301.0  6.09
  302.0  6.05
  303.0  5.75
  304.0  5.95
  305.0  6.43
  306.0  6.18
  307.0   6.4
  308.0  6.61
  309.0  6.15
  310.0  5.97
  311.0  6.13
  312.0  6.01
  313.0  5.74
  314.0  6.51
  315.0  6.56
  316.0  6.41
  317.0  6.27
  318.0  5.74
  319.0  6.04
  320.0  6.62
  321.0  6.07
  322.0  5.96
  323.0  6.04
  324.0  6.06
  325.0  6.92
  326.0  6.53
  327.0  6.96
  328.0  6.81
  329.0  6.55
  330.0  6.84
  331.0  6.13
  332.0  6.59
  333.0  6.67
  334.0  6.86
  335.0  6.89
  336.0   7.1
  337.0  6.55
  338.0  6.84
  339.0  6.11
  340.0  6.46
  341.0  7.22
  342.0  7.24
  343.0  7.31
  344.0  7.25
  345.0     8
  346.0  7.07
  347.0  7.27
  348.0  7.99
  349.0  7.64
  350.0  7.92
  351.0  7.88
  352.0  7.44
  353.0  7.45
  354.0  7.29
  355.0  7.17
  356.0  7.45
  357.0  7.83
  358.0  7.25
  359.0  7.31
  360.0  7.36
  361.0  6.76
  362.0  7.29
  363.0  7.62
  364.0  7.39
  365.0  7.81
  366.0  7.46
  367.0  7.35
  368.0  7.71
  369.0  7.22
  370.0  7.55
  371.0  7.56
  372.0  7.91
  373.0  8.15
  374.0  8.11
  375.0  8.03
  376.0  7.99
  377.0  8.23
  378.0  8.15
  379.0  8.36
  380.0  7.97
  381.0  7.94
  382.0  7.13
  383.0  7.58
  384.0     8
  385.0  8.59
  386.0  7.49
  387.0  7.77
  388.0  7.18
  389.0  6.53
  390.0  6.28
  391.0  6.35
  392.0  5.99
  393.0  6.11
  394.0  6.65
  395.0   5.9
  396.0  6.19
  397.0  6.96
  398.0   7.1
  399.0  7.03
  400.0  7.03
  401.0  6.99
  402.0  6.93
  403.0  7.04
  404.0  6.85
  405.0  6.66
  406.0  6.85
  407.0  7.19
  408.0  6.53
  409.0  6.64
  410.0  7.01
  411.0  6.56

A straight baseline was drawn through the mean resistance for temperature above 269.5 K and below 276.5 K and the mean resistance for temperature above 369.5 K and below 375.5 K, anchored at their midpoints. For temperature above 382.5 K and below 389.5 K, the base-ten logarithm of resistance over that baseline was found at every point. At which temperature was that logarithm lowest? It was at 389.0 K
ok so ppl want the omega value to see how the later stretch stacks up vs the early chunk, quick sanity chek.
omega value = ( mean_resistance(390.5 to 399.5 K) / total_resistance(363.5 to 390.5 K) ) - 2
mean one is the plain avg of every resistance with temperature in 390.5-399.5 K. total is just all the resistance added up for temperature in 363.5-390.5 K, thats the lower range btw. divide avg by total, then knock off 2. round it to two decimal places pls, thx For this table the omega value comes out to -1.97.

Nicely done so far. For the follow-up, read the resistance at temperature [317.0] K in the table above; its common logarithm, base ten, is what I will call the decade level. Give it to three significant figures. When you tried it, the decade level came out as 0.797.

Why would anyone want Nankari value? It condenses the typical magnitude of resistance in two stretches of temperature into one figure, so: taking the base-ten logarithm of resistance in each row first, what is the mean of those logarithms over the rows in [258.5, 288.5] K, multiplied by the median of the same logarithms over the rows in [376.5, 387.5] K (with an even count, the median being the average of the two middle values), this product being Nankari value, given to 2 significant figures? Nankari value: 0.74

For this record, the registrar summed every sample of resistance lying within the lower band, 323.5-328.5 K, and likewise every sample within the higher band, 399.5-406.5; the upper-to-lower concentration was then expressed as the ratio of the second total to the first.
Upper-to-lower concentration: 1.45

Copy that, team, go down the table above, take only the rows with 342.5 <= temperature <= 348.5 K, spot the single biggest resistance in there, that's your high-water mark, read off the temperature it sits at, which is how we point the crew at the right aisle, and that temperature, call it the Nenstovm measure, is 345.0 K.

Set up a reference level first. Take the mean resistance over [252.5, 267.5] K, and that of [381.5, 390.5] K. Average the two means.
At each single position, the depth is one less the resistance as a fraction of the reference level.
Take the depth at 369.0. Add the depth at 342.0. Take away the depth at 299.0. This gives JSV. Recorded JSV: -0.18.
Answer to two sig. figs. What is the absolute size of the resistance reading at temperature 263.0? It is 7.0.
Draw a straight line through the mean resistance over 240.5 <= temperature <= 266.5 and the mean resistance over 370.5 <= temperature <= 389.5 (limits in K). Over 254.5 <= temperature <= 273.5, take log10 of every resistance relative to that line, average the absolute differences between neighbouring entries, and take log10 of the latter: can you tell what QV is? -1.86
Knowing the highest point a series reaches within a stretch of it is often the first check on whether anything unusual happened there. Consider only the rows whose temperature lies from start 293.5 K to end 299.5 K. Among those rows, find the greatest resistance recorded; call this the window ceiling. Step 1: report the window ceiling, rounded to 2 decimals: 6.35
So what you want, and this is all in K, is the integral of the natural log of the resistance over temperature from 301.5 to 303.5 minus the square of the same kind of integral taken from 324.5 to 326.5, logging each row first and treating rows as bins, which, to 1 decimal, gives -11.0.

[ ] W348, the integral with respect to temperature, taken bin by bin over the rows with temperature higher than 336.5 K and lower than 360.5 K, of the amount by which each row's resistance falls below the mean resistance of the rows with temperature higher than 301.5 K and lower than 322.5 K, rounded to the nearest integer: -27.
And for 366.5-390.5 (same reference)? -37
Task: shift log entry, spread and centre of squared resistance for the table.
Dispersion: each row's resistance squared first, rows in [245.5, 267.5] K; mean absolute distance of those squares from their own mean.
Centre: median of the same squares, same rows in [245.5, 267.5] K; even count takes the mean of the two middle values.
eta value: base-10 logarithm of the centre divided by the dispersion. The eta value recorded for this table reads 0.97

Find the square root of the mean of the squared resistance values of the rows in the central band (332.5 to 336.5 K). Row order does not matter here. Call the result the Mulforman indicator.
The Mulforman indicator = 6.9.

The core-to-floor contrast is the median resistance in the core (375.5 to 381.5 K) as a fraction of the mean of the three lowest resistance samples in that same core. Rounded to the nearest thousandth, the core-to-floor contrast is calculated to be 1.013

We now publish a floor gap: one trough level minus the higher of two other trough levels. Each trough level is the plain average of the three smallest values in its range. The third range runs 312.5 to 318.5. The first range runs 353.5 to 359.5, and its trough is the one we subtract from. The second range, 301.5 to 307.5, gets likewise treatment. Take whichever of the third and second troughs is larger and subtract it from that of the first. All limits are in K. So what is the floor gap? 1.3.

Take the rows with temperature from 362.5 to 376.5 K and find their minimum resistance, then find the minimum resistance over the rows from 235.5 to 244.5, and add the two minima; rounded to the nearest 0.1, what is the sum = 12.7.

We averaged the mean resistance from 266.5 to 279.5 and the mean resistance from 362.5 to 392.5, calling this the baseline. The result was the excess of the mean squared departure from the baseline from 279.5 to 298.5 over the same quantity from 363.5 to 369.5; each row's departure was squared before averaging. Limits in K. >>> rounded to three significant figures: 1.10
